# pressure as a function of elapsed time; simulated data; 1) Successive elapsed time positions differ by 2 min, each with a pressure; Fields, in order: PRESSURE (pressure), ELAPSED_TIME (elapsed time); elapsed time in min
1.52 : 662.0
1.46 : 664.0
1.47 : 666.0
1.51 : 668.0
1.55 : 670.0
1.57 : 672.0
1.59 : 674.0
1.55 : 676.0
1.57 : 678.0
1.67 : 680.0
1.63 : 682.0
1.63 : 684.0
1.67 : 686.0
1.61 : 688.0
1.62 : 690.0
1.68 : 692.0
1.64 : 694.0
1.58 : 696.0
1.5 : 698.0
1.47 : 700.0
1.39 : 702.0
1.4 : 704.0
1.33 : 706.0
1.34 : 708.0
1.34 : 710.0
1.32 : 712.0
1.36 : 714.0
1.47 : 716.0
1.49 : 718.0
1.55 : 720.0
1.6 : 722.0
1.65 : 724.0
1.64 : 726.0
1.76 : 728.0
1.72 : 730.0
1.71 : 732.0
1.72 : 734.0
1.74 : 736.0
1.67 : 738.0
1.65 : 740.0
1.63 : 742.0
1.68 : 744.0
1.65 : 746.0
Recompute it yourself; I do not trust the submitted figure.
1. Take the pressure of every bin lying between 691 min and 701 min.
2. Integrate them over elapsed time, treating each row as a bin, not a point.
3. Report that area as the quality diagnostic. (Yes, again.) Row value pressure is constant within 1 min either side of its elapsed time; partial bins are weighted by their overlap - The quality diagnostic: 15.7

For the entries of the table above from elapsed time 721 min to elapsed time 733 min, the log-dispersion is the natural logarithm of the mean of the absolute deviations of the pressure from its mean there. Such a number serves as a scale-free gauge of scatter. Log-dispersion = -3.0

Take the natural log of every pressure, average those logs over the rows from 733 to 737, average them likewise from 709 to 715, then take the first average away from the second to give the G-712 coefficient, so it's -0.26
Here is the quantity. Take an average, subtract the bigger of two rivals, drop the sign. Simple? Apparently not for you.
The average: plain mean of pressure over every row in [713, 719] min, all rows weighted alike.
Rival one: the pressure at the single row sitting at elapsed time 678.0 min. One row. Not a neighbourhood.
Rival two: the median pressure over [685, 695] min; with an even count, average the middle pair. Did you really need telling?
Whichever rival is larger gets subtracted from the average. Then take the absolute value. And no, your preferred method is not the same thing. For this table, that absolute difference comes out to 0.20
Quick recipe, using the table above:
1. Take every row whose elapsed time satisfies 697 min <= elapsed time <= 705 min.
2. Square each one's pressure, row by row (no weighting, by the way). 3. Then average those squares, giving 2.1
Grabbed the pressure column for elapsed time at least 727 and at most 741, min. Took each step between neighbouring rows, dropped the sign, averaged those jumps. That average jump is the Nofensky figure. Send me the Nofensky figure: 0.028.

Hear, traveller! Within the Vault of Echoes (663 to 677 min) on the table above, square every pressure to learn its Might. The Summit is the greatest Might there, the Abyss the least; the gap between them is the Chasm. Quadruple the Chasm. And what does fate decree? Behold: 1.59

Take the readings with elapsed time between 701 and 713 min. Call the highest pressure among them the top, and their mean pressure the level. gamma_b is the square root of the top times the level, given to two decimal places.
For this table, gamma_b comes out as 1.38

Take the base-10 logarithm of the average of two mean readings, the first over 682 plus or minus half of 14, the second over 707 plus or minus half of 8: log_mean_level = 0.172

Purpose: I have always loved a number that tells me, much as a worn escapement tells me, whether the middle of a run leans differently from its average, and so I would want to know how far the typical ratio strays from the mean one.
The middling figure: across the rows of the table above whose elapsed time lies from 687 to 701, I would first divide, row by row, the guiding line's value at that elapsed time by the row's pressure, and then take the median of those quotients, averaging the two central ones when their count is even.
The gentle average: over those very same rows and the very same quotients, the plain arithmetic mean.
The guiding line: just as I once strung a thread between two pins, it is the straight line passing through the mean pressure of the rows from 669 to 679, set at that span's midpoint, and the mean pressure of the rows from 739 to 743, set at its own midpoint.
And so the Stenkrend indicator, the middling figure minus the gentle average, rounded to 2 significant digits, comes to -0.021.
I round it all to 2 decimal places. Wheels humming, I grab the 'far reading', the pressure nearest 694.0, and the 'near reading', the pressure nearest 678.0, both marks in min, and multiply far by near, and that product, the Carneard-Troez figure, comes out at 2.57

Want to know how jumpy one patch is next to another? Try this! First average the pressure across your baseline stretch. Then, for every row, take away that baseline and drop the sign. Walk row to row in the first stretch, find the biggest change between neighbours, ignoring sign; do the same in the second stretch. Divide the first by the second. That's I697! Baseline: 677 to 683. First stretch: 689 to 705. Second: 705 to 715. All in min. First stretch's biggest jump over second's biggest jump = 2.0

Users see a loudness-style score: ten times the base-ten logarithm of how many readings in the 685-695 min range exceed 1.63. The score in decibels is 4.8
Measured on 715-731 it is 6.0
